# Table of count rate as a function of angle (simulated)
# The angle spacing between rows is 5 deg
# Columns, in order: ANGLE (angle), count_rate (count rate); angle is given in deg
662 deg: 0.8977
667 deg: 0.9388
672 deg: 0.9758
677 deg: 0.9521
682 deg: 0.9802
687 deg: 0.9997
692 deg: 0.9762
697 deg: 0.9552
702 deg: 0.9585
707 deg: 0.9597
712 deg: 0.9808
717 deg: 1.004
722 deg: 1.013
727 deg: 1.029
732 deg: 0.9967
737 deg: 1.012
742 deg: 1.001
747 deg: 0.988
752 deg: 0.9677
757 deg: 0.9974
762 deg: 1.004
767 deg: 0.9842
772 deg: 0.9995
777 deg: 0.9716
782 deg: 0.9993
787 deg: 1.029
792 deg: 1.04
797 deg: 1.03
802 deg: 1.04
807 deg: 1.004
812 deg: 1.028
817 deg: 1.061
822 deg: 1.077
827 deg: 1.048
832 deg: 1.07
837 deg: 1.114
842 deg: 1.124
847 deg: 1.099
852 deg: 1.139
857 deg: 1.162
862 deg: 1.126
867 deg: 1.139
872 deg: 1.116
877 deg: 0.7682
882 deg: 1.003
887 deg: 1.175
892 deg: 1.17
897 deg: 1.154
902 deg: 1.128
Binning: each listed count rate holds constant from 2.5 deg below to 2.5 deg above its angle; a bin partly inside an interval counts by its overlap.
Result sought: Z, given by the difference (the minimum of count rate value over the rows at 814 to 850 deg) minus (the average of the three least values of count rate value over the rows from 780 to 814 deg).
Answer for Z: 0.04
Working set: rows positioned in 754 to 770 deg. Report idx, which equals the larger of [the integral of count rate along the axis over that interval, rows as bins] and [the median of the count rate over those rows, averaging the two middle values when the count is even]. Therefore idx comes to 15.9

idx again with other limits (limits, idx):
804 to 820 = 16.5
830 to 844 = 15.4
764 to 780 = 15.8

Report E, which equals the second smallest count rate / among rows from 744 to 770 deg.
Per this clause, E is 0.9842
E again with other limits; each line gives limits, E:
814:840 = 1.061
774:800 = 0.9993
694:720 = 0.9585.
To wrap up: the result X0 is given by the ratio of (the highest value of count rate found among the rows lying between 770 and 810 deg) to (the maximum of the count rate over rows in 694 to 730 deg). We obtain 1.01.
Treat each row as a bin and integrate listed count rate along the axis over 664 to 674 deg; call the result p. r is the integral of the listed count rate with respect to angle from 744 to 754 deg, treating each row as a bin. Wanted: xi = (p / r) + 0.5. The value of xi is 1.47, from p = 9.5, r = 9.8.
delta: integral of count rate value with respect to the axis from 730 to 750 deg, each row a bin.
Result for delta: 20.0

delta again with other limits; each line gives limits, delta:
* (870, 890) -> 20.3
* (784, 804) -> 20.7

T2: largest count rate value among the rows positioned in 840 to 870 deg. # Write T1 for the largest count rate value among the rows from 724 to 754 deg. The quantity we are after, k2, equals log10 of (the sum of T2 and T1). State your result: 0.341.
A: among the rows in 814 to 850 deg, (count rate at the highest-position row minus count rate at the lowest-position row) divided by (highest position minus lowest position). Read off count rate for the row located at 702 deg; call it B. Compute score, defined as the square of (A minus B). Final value 0.92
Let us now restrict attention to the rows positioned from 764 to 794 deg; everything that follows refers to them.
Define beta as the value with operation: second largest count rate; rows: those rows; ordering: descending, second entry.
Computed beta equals 1.029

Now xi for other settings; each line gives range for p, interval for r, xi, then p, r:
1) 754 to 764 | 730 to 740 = 1.49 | 10.0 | 10.0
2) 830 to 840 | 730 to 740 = 1.59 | 10.9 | 10.0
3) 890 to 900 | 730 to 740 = 1.65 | 11.6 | 10.0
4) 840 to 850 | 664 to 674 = 1.67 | 11.1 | 9.5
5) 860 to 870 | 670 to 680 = 1.67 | 11.3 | 9.6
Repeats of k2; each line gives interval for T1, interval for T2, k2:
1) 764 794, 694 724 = 0.312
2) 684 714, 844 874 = 0.335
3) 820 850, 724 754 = 0.333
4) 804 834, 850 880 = 0.350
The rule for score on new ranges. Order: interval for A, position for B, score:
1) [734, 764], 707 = 0.92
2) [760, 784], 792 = 1.08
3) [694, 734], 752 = 0.93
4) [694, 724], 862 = 1.26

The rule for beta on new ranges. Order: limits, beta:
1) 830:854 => 1.124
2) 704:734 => 1.013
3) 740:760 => 0.9974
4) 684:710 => 0.9762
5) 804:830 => 1.061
